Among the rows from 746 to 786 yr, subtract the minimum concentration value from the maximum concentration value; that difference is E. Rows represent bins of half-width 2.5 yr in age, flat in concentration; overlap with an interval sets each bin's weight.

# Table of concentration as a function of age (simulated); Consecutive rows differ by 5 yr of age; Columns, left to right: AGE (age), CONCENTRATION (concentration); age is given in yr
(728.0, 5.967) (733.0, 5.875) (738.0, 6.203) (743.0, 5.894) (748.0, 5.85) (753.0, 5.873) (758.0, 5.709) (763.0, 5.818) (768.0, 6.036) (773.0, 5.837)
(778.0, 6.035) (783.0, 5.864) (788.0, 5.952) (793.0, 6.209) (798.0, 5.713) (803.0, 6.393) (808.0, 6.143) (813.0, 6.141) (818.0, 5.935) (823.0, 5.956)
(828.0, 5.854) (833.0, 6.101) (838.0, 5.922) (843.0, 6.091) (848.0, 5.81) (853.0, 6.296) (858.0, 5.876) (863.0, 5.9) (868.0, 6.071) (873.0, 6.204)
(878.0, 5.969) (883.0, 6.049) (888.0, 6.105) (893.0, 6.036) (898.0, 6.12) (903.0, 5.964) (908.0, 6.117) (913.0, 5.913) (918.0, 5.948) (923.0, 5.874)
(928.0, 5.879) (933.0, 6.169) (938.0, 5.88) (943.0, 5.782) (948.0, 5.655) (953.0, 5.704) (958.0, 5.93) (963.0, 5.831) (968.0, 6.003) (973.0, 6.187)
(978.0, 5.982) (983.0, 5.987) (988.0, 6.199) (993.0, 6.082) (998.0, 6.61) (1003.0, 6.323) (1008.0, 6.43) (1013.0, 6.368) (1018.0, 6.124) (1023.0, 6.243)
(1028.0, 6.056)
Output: 0.33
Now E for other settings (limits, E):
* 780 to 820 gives 0.68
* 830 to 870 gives 0.49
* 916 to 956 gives 0.51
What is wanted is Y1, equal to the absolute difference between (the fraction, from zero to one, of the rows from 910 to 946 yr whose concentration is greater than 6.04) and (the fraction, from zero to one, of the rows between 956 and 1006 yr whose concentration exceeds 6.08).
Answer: 0.4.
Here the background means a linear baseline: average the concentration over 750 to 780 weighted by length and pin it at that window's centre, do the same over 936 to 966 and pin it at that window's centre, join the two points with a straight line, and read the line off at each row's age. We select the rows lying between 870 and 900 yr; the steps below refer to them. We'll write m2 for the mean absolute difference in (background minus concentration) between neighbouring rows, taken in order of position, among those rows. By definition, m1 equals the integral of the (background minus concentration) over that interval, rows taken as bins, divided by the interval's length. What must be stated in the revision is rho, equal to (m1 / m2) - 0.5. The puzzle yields -2.9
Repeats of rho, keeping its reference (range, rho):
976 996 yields -3.1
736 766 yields -0.5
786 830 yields -1.2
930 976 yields -1.2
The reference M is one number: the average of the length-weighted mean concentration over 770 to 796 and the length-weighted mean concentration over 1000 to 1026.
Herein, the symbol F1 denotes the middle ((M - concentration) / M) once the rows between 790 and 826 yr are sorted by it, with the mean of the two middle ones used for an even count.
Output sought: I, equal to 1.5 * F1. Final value 0.00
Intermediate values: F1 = -0.001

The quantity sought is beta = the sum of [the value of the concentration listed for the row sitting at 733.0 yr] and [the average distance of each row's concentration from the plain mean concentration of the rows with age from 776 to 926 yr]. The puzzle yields 6.00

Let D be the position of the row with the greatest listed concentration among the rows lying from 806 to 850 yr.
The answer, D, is 808.0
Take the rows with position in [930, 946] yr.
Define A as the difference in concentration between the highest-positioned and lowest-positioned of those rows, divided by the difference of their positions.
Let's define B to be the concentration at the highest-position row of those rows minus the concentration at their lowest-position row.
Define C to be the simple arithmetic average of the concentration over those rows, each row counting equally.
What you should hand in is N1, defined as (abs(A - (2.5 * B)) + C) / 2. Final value 3.44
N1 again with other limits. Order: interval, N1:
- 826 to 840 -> 3.06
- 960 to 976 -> 3.43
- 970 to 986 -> 3.27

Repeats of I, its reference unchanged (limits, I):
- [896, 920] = 0.04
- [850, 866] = 0.06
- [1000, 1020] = -0.05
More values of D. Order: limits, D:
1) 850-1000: 998.0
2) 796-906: 803.0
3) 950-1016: 998.0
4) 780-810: 803.0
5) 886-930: 898.0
